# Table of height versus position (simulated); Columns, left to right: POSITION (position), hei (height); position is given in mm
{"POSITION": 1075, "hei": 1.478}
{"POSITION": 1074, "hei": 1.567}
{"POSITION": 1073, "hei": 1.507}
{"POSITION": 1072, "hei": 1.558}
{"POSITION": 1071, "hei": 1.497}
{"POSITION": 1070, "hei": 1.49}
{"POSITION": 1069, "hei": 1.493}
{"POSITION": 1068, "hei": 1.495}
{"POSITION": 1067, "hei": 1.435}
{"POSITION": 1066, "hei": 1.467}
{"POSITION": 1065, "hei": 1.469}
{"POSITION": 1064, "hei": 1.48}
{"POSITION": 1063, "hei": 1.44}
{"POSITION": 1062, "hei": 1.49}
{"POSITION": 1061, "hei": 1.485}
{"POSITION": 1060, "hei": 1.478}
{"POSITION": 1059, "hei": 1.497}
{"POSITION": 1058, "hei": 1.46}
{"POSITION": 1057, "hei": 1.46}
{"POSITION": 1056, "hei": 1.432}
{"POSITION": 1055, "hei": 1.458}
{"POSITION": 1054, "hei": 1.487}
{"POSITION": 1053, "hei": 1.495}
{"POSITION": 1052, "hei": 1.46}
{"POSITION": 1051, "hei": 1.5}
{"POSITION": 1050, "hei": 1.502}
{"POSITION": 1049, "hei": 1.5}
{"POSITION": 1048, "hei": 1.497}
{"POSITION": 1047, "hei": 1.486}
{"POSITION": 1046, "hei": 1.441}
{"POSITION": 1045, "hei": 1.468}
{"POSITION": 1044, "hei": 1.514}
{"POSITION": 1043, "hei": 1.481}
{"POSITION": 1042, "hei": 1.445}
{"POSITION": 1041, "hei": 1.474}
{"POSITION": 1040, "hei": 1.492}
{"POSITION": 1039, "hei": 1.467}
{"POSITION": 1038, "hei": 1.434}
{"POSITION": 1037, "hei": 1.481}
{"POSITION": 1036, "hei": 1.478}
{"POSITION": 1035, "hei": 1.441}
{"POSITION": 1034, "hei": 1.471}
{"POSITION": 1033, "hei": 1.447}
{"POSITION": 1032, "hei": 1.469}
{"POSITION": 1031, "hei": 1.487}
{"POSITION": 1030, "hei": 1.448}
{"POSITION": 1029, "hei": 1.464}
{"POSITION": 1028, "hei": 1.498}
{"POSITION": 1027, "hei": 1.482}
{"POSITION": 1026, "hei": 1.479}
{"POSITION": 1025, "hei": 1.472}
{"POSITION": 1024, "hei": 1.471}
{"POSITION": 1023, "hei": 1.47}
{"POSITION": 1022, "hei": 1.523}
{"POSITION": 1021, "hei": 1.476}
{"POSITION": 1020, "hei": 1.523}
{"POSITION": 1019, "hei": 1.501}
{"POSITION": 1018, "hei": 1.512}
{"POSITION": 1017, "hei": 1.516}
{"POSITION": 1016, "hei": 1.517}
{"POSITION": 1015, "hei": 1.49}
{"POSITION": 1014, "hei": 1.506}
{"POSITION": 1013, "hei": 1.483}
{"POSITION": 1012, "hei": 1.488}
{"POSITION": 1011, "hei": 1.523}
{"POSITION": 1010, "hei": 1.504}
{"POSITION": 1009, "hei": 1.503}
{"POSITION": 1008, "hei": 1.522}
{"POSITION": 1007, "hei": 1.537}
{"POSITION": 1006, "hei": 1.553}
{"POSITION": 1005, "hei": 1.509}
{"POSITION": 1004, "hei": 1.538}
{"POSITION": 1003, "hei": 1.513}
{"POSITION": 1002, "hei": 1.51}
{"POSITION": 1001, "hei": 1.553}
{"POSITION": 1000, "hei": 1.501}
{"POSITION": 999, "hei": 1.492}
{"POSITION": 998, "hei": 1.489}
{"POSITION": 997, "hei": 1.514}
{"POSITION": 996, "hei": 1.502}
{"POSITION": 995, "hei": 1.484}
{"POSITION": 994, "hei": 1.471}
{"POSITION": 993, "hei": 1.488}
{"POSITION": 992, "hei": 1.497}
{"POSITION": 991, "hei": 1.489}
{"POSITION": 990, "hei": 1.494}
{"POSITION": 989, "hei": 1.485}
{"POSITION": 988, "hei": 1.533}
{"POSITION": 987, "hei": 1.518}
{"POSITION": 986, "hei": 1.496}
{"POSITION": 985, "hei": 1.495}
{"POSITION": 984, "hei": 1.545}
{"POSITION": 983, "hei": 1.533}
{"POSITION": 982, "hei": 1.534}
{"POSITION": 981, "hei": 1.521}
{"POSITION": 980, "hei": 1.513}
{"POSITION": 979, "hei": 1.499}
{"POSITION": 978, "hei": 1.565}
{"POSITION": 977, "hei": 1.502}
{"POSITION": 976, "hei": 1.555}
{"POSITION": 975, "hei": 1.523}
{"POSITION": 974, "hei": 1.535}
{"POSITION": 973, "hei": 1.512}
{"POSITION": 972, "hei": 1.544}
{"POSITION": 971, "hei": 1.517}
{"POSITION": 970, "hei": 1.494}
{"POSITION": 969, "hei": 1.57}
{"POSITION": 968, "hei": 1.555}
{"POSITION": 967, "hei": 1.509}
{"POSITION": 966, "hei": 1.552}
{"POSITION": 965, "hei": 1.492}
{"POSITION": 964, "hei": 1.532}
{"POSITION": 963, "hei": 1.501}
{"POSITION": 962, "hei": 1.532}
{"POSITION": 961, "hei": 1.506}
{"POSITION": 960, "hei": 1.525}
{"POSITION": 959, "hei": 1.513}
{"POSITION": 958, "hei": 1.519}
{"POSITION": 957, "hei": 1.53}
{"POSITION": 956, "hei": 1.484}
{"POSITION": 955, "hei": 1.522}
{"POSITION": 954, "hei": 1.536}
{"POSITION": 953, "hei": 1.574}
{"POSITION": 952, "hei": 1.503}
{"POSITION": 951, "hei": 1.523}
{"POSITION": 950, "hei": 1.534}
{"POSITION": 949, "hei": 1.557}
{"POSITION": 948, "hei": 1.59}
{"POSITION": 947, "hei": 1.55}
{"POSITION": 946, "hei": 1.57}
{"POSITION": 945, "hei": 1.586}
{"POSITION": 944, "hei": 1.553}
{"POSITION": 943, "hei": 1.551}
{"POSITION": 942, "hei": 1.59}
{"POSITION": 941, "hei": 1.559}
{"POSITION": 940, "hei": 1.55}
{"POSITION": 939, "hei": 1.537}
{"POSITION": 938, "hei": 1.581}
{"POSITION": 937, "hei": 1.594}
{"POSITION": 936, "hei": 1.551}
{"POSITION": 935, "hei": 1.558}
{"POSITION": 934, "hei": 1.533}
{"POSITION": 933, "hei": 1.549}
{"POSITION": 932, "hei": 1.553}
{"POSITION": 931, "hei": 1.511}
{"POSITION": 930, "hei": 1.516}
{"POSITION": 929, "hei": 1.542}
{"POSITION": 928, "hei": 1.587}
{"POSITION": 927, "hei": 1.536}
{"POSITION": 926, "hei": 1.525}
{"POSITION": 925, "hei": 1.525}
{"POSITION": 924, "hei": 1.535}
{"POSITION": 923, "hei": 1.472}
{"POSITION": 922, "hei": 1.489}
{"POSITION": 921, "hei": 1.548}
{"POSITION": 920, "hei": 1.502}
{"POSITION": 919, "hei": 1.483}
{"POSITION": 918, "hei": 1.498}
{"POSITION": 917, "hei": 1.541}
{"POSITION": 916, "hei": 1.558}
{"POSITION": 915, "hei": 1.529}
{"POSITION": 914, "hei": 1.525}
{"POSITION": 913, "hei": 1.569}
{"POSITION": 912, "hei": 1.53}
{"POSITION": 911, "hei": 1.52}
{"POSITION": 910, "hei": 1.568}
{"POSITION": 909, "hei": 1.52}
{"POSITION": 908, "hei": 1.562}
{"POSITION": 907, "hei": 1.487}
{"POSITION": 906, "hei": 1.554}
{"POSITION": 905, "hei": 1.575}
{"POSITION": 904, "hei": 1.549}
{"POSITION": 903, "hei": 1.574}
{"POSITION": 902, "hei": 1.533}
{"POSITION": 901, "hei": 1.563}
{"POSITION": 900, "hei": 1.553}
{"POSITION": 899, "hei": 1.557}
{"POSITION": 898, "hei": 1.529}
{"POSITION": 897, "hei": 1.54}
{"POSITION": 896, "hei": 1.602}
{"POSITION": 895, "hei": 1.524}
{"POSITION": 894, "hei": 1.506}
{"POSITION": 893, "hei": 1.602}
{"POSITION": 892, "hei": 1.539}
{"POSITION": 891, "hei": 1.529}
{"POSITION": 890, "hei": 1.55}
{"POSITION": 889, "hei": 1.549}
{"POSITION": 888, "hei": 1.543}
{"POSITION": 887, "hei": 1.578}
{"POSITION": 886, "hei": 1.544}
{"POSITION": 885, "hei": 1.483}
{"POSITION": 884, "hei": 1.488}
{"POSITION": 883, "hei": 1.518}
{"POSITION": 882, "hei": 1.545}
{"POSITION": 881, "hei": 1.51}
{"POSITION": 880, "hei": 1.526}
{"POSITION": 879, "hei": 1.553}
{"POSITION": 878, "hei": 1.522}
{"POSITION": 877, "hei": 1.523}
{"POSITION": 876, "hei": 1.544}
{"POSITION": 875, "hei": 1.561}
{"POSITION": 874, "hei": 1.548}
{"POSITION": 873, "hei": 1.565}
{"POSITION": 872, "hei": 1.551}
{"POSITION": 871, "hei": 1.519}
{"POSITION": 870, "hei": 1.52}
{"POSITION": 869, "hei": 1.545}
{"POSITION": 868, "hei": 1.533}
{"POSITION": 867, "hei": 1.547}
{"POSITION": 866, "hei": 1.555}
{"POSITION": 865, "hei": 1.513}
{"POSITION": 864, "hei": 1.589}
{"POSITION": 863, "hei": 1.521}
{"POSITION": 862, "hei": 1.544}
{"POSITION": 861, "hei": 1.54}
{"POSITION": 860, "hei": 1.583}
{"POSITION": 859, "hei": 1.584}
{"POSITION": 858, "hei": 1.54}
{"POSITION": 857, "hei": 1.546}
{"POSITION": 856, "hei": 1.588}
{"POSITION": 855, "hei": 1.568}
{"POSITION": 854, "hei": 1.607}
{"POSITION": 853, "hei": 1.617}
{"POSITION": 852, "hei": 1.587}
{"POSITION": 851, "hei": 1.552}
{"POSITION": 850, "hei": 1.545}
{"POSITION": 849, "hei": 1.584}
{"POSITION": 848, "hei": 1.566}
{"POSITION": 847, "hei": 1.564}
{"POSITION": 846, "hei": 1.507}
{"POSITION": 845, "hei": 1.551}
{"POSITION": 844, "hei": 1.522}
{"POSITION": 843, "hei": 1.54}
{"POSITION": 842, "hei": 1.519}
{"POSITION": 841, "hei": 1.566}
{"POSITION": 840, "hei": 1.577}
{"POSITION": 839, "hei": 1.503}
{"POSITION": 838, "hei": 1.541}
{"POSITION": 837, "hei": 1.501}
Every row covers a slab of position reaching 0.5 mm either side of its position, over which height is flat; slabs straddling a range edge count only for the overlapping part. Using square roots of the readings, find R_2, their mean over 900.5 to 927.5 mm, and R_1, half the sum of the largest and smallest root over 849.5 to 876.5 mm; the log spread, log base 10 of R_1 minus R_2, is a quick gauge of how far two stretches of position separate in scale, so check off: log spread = -1.88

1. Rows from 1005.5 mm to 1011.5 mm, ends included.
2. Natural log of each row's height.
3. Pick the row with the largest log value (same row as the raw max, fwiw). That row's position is 1006 mm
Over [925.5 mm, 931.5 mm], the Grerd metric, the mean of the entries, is 1.54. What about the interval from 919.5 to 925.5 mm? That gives 1.51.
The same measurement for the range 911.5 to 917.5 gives 1.54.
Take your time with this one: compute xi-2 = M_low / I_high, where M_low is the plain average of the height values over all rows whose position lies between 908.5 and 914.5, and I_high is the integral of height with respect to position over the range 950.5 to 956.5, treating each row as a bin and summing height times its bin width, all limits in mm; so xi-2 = 0.1683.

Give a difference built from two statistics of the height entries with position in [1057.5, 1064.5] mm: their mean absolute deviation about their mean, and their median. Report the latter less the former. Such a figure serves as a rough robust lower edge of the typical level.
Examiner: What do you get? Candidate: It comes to 1.47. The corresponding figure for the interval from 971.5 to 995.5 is 1.49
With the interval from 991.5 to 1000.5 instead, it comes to 1.48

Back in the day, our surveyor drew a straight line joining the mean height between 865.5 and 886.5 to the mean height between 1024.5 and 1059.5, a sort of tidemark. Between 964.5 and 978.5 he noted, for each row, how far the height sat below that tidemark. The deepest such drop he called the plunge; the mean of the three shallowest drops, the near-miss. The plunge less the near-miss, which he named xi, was 0.075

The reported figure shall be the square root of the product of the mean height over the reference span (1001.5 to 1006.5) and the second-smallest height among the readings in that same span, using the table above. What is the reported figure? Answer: 1.52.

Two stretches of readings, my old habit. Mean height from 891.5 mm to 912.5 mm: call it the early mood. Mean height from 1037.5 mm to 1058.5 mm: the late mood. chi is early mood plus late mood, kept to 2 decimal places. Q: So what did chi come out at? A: 3.02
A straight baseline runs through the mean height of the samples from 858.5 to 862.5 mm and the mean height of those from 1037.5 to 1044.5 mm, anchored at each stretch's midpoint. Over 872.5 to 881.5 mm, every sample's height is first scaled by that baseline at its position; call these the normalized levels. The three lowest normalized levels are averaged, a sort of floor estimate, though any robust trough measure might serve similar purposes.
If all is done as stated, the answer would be 0.98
